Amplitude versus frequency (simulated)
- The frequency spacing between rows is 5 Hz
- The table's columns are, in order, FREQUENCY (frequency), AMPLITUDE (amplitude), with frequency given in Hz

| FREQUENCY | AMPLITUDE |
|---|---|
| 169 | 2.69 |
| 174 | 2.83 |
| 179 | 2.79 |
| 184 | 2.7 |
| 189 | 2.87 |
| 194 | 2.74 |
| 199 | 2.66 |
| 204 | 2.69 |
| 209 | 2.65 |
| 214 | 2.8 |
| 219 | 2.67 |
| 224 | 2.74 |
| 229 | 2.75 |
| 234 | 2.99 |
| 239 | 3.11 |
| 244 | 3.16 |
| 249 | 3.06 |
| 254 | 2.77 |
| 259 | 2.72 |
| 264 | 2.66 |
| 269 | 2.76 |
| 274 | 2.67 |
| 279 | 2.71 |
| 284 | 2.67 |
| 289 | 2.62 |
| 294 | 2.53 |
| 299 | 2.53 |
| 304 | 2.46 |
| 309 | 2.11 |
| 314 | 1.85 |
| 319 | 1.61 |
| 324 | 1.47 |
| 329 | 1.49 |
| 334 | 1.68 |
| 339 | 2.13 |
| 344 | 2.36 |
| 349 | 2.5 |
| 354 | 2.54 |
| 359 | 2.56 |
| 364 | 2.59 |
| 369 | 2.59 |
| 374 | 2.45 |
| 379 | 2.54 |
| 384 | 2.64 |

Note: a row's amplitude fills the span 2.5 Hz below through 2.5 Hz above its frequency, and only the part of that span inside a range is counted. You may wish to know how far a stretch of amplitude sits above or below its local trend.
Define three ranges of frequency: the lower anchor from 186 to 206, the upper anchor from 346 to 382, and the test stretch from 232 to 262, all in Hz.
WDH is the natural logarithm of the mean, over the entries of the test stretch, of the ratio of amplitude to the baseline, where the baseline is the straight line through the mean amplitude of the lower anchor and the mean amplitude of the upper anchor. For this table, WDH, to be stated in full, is 0.10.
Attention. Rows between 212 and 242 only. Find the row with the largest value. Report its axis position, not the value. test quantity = 239 Hz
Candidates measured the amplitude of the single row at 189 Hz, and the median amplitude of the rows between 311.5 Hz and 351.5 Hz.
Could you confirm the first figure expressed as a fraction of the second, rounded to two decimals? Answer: 1.63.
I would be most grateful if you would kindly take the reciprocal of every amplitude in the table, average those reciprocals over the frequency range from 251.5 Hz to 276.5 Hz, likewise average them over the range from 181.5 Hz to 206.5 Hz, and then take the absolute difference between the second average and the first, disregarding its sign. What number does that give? 0.002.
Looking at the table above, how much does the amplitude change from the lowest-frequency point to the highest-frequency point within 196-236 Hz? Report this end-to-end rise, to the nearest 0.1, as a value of 0.3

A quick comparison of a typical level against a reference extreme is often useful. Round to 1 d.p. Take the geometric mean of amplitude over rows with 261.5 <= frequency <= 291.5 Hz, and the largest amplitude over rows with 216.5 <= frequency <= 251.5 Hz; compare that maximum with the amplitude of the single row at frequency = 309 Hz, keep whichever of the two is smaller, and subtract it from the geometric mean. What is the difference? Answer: 0.6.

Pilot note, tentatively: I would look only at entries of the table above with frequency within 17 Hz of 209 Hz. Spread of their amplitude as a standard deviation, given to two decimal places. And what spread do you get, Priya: 0.05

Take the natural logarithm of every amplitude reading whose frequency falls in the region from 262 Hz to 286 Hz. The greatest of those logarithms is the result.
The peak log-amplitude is 1.02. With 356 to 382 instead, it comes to 0.95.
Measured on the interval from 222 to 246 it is 1.15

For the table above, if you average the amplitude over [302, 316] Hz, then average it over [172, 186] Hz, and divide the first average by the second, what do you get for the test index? 0.77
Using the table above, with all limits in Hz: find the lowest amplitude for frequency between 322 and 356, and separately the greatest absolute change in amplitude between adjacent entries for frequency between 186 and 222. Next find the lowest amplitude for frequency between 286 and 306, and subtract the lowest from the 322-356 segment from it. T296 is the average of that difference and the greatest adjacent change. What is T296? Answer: 0.57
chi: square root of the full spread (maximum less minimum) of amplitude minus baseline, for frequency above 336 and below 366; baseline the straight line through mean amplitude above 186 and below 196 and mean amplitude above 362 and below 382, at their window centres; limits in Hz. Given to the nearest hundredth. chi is 0.70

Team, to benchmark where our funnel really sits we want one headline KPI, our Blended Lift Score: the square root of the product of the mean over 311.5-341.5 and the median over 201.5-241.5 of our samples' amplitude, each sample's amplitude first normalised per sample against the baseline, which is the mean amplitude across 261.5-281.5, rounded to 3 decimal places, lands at 0.801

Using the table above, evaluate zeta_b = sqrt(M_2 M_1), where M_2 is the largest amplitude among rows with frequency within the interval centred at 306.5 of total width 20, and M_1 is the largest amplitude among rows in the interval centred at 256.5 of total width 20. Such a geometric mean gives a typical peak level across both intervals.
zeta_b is 2.78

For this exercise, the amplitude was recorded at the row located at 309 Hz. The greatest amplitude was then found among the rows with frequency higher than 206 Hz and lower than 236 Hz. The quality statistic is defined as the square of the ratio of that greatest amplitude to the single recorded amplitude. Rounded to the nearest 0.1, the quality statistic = 2.0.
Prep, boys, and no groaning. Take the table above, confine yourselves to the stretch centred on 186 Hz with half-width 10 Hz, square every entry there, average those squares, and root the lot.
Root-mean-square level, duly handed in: 2.78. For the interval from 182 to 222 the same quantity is 2.72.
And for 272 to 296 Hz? 2.64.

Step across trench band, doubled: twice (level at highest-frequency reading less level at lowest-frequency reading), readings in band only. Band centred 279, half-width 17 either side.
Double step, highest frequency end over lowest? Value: -0.26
